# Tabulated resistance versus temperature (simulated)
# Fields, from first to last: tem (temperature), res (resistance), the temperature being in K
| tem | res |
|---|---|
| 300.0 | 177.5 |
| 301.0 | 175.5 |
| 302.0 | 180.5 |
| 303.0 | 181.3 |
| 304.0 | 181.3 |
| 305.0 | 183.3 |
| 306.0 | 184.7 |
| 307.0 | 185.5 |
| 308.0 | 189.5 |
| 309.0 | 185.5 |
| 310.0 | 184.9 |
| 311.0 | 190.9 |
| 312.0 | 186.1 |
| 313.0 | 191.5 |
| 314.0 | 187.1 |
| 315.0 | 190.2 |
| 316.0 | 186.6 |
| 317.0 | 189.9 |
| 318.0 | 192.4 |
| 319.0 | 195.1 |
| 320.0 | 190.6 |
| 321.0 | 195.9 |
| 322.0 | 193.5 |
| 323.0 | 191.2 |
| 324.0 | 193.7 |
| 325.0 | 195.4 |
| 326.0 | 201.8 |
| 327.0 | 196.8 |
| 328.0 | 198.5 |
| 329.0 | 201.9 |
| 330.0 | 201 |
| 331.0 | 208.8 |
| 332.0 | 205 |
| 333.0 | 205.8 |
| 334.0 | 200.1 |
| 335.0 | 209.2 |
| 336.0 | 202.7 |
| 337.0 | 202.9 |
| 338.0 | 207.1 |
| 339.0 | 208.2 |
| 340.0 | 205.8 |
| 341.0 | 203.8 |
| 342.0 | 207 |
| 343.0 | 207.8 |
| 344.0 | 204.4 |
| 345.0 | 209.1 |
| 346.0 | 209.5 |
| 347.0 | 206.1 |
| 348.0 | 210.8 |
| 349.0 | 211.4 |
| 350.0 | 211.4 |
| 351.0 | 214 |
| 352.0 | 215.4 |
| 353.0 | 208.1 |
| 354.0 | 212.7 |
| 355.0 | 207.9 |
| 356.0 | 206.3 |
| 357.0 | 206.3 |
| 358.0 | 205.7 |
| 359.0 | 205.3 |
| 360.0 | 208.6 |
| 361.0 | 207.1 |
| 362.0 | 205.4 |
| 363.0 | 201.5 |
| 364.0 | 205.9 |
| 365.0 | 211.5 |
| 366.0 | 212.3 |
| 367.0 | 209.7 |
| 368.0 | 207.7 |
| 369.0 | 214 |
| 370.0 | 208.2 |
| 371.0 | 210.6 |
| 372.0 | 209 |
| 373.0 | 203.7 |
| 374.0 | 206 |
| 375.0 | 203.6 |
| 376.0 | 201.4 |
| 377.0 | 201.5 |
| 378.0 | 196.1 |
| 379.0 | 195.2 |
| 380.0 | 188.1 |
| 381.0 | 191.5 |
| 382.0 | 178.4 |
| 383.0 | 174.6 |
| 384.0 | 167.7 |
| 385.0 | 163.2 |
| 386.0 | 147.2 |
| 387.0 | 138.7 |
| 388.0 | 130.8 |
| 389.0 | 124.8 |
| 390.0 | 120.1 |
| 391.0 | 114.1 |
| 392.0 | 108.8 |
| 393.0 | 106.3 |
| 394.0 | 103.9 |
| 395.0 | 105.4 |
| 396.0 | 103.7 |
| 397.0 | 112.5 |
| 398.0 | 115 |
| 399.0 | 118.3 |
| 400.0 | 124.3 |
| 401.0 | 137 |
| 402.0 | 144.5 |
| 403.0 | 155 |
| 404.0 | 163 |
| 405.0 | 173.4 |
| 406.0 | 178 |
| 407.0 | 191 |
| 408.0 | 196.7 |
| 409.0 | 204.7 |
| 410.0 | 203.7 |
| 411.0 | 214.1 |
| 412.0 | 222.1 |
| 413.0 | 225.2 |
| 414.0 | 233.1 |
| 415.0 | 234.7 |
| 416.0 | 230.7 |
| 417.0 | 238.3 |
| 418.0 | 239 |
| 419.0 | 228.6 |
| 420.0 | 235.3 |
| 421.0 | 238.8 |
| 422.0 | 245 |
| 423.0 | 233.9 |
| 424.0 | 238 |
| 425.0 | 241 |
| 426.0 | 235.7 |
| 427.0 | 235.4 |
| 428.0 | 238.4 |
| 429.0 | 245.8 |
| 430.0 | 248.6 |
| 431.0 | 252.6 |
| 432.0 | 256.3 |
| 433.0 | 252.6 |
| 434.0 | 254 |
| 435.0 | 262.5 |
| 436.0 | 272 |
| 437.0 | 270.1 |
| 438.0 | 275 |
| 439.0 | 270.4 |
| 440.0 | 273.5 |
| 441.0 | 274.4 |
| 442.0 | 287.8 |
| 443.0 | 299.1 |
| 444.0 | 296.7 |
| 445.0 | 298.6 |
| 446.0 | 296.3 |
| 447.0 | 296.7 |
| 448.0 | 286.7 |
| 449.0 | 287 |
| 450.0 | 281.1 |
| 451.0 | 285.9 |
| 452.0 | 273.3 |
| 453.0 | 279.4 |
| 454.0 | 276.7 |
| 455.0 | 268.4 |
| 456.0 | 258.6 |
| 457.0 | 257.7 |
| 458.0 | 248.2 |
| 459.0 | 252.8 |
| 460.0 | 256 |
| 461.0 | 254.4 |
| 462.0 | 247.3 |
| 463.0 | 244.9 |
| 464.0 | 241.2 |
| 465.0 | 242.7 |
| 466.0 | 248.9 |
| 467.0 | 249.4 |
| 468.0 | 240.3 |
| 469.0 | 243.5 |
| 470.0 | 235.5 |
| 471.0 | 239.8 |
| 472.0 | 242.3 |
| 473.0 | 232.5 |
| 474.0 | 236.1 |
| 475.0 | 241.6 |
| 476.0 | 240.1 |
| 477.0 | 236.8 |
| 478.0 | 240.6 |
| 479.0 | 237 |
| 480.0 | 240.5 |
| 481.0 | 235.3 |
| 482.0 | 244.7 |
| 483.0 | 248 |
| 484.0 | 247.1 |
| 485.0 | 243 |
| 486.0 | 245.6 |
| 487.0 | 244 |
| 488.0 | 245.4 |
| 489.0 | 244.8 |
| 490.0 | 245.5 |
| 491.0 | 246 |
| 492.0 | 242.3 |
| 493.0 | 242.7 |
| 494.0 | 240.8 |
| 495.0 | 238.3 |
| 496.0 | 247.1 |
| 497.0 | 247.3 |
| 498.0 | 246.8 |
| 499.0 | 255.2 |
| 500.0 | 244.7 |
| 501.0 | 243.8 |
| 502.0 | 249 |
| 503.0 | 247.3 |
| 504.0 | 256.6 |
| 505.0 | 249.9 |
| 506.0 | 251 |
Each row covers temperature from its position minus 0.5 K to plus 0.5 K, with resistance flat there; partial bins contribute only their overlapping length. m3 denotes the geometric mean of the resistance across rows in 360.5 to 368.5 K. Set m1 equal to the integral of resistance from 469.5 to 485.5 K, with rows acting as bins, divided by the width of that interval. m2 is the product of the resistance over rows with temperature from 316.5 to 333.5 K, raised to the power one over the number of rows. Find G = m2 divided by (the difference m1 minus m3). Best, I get 6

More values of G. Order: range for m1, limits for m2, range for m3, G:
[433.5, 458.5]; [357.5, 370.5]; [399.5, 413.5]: 2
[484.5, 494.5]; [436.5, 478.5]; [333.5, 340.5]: 7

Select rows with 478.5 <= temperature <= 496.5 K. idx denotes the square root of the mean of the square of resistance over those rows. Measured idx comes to 243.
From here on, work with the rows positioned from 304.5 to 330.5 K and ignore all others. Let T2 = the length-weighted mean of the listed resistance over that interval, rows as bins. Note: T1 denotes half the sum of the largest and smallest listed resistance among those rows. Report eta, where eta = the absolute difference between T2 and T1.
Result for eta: 1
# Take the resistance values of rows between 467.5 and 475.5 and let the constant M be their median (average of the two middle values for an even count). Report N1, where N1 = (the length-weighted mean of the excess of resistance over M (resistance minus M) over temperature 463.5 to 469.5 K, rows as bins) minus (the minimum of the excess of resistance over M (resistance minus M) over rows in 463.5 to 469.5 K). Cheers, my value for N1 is 4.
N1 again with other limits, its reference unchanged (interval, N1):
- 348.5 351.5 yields 1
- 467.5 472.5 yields 5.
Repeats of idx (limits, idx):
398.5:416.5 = 190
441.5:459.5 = 280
